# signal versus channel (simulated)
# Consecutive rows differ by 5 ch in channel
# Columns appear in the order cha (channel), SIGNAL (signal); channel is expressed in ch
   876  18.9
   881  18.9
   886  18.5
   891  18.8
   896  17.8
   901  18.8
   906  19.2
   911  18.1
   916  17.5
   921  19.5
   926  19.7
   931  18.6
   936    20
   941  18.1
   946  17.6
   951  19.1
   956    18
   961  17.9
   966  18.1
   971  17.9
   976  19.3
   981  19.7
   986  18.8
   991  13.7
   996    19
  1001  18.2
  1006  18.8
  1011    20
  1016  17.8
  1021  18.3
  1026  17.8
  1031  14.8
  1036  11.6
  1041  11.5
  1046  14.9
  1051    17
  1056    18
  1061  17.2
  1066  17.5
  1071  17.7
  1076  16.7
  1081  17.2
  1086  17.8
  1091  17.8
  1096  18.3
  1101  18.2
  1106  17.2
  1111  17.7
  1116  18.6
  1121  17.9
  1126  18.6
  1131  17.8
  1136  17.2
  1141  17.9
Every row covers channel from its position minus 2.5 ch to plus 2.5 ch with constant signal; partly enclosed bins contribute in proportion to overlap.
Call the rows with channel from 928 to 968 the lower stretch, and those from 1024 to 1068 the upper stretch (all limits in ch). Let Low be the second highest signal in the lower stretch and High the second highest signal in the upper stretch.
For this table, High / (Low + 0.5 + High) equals 0.476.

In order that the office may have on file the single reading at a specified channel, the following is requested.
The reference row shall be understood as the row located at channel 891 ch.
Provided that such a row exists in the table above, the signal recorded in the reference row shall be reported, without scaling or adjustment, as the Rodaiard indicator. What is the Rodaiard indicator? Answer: 18.8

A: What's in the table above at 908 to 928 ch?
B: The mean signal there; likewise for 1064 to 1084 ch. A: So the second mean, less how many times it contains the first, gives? 16.4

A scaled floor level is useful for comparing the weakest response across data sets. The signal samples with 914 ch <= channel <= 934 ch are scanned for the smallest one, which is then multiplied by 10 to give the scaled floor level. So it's 175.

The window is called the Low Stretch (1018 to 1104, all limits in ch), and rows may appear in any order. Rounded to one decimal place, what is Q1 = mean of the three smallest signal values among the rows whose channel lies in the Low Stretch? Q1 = 12.6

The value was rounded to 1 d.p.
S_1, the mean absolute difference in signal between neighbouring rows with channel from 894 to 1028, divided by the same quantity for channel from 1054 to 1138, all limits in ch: 2.2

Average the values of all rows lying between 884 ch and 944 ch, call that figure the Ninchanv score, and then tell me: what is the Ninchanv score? 18.7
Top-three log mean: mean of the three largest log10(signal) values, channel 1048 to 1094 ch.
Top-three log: 1.252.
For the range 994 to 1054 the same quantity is 1.285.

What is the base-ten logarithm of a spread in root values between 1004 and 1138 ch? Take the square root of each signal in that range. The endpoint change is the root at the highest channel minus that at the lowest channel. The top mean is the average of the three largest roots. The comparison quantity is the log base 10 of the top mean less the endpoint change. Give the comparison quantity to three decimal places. 0.659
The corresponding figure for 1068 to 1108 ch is 0.635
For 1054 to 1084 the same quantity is 0.634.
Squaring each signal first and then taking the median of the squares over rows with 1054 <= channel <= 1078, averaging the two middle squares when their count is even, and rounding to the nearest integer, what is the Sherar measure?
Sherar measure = 306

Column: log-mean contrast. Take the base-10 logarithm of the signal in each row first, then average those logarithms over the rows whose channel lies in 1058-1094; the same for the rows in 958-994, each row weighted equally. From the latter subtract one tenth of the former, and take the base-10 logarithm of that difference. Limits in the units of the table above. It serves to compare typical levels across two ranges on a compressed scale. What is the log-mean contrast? 0.052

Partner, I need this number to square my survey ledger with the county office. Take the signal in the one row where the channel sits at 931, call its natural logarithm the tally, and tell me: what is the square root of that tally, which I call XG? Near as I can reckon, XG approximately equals 1.710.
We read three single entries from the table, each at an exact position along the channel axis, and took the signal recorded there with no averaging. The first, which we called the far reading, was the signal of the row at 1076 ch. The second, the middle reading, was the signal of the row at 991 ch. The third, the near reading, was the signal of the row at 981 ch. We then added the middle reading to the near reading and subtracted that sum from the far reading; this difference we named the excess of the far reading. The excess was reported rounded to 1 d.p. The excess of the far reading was -16.7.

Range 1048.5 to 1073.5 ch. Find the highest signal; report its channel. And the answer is 1056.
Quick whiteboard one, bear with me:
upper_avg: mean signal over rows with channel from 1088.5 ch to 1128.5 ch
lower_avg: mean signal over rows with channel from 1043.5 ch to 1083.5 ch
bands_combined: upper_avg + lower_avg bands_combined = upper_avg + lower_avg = 35.1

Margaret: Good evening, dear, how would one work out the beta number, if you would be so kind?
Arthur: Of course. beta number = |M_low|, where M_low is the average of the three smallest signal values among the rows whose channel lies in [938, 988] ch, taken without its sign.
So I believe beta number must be 18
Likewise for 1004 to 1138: 13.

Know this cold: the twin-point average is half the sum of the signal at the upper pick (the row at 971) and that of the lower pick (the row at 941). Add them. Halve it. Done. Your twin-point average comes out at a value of 18.0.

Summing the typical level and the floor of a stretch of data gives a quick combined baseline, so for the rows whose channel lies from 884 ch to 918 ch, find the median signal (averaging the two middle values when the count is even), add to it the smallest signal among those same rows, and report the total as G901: 36.0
